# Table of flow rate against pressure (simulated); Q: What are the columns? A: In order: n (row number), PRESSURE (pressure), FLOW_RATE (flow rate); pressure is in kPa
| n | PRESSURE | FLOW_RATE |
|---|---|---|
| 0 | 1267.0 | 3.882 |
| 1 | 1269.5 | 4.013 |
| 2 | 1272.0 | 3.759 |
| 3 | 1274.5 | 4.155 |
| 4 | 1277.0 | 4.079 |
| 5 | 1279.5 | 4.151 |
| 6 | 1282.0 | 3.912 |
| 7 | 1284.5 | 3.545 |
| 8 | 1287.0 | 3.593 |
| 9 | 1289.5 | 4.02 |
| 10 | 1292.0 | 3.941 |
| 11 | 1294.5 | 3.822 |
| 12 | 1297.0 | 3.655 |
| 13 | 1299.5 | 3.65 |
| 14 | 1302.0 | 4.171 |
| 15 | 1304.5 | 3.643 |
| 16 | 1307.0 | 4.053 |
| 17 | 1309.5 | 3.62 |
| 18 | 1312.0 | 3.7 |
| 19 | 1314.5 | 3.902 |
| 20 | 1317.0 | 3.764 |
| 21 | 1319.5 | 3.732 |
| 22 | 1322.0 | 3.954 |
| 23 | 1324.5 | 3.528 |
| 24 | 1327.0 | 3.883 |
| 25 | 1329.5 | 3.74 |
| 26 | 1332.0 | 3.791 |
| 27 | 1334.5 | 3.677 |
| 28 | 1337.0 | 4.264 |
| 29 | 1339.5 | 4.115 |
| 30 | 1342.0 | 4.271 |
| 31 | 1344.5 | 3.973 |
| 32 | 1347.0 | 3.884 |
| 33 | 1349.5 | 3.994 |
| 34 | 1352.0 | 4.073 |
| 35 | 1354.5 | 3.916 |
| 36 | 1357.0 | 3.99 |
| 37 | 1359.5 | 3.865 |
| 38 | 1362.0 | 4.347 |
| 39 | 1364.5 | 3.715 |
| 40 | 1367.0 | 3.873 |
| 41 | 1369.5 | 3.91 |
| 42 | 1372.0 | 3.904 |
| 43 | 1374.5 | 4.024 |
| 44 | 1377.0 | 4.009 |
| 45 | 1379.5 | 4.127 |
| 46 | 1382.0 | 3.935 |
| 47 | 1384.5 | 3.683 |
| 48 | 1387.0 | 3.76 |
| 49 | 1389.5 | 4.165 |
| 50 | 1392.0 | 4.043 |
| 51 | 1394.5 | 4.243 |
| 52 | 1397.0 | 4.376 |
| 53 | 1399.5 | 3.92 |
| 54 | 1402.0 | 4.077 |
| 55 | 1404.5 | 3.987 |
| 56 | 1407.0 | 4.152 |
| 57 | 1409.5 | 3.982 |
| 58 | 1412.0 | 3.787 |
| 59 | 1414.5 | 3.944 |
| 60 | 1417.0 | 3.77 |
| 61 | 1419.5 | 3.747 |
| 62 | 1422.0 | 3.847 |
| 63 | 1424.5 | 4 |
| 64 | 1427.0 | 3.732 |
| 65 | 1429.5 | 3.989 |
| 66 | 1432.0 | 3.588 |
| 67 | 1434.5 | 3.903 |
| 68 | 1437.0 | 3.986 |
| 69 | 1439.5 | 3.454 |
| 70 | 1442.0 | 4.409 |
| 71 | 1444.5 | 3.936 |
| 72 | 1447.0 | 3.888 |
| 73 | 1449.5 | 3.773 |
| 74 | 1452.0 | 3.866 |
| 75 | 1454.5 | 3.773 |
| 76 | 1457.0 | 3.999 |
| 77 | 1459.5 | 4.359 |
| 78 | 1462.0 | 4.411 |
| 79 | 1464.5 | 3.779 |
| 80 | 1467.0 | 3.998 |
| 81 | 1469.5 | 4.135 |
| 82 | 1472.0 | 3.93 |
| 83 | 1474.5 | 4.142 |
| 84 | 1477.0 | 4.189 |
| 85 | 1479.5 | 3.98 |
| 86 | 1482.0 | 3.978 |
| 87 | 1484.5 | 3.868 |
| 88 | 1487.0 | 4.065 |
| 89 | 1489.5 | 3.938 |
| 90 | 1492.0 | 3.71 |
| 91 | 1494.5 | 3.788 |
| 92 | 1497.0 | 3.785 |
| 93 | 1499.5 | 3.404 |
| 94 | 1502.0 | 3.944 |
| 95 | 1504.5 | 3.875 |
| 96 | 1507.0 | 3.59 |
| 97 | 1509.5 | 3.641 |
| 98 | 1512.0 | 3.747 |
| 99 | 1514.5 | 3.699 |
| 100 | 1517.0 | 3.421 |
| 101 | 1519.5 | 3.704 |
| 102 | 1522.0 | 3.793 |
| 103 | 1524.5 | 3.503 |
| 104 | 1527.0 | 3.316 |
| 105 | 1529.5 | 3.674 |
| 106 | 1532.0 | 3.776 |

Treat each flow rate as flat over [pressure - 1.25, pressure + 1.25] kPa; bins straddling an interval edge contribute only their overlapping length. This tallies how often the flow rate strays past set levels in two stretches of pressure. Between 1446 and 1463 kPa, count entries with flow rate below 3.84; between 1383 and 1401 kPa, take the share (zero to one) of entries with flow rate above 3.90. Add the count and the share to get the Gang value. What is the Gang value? 2.71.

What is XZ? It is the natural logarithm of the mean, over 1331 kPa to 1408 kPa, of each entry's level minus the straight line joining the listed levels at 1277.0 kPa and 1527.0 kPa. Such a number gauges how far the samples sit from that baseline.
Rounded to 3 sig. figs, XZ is -1.58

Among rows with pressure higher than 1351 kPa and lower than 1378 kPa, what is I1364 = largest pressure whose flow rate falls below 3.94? 1372.0 kPa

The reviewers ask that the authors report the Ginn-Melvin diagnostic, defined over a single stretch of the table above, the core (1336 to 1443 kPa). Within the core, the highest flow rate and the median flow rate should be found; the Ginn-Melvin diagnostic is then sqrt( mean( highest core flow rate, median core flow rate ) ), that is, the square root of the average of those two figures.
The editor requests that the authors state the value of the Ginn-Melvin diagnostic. 2.05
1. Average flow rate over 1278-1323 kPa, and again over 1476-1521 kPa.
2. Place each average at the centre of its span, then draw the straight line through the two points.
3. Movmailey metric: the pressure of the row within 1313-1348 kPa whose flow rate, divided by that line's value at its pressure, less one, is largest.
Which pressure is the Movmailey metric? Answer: 1342.0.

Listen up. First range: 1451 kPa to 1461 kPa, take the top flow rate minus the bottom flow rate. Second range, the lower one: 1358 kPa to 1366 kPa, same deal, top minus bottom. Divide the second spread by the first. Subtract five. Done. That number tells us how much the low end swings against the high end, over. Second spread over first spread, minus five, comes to -3.9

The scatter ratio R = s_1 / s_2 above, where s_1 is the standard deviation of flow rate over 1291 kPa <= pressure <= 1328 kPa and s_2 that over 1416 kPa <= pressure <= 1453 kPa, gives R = 0.84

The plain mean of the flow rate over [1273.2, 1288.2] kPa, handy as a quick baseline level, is 3.91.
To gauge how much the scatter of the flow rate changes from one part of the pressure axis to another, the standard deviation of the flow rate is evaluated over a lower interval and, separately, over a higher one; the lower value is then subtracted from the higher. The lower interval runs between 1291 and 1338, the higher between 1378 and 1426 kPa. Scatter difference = -0.009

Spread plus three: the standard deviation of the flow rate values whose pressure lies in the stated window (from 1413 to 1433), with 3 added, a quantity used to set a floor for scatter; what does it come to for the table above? 3.14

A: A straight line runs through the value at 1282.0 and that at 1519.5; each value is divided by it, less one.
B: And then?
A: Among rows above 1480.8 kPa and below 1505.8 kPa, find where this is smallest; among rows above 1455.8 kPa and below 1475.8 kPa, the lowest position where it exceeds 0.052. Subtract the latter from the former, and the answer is 42.5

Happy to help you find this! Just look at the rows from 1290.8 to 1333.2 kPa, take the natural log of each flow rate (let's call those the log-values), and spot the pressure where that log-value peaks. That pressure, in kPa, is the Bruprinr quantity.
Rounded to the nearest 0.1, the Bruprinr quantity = 1302.0 kPa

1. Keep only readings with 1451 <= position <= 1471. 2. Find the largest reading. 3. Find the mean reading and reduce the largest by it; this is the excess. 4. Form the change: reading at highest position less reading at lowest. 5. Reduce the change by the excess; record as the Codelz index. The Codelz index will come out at -0.10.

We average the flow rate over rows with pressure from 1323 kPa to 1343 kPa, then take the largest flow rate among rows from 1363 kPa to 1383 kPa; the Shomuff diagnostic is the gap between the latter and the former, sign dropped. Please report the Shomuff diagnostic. 0.22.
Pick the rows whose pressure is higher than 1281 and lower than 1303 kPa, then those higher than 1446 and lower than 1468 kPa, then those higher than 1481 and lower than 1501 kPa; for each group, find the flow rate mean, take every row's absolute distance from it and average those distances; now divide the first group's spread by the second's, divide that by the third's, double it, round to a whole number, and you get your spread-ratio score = 13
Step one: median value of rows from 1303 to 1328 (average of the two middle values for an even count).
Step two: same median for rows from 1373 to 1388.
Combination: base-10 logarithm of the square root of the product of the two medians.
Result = 0.5864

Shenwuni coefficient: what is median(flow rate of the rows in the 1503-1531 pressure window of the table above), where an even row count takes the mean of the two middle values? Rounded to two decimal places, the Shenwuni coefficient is 3.67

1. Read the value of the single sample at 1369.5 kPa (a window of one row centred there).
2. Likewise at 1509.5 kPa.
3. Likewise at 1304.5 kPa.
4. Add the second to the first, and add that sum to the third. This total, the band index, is 11.2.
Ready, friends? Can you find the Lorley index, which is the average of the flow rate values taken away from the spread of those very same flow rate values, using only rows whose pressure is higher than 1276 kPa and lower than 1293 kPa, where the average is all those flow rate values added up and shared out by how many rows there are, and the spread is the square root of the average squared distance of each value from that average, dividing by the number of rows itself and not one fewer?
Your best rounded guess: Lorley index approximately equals -3.67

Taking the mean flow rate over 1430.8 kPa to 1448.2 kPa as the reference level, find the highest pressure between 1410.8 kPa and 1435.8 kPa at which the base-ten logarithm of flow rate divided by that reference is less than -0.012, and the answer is 1432.0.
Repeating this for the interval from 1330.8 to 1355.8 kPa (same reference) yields 1334.5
